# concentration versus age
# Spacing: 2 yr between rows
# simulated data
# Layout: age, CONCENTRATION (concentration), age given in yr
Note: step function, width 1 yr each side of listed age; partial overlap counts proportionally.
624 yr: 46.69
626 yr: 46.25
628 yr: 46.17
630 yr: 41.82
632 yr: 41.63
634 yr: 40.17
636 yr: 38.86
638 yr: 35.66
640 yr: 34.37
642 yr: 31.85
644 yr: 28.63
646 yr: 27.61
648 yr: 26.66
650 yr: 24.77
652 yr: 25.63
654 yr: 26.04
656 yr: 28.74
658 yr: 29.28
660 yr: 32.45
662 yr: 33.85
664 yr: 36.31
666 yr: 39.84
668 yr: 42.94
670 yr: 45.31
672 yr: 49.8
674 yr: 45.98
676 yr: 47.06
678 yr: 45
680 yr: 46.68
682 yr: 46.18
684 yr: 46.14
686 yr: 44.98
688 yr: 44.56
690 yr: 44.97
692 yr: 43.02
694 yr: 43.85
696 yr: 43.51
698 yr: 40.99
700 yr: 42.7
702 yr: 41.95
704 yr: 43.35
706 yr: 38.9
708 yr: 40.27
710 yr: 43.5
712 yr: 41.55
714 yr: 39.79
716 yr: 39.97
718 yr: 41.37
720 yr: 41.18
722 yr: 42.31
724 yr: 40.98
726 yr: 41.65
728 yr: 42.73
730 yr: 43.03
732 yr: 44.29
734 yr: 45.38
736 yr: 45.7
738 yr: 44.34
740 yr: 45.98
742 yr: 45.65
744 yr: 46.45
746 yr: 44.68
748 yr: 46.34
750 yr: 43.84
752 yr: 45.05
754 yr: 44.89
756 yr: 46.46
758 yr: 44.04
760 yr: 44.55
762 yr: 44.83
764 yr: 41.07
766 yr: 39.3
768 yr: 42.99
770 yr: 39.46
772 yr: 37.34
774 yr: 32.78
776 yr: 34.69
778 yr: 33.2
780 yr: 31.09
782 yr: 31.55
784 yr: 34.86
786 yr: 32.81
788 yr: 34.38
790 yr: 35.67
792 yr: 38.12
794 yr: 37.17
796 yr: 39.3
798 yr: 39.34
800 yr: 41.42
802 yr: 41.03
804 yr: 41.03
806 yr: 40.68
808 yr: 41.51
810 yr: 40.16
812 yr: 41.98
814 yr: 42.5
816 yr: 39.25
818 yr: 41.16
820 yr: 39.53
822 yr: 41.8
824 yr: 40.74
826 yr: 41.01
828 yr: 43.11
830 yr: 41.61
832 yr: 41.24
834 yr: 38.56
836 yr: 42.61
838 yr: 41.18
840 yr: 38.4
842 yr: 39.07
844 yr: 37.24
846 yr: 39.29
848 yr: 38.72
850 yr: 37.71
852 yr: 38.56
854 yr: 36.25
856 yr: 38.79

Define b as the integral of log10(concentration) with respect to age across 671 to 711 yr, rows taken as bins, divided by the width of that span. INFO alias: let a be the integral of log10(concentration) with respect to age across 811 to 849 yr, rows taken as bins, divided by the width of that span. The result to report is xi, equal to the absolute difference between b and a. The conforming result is 0.038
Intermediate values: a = 1.61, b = 1.64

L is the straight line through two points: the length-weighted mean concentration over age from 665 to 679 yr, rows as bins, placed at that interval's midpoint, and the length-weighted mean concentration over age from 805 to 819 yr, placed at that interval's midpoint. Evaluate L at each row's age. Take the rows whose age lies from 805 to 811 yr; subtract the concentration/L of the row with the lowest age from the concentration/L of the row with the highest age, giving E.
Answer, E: -0.01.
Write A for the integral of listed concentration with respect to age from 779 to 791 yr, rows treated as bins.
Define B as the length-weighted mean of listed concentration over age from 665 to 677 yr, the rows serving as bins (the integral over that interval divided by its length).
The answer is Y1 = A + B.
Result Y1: 446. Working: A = 401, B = 45.2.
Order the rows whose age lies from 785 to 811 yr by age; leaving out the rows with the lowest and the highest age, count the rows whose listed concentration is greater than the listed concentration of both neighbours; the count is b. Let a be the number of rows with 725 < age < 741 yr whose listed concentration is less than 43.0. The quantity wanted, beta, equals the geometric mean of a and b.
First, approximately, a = 2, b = 3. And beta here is 2.4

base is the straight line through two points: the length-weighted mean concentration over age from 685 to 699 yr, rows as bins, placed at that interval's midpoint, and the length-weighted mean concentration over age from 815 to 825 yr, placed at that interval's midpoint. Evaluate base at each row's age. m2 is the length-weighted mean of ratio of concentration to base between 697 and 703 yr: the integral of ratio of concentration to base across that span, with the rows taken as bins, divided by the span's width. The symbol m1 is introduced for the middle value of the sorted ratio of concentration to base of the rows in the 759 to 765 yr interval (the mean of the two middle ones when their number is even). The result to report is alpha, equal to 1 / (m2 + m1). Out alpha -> 0.49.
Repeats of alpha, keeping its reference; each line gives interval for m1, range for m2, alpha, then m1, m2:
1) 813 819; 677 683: 0.49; 1.02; 1.04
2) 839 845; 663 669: 0.54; 0.96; 0.90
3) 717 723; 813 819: 0.51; 0.96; 1.01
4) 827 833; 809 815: 0.49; 1.03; 1.02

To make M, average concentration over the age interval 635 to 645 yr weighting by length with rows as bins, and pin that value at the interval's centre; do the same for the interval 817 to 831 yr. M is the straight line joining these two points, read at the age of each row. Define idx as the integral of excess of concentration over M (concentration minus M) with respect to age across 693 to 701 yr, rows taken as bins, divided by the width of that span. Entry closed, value 7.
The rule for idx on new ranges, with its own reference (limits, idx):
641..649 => -5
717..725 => 4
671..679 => 12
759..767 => 4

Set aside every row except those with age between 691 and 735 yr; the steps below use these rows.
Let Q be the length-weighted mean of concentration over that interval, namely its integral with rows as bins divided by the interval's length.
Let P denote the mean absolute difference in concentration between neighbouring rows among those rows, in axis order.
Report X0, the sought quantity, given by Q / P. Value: 31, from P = 1.4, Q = 42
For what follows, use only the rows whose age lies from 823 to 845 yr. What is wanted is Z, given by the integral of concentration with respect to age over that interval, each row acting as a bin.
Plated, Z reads 890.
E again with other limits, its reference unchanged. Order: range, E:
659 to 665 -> 0.09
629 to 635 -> -0.03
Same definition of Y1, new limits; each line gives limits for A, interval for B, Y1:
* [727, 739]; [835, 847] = 571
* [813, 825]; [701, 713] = 532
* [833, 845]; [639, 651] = 503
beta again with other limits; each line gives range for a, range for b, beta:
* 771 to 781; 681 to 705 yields 3.9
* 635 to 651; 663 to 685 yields 4.9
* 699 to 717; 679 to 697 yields 3.7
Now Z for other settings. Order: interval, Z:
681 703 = 966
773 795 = 753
